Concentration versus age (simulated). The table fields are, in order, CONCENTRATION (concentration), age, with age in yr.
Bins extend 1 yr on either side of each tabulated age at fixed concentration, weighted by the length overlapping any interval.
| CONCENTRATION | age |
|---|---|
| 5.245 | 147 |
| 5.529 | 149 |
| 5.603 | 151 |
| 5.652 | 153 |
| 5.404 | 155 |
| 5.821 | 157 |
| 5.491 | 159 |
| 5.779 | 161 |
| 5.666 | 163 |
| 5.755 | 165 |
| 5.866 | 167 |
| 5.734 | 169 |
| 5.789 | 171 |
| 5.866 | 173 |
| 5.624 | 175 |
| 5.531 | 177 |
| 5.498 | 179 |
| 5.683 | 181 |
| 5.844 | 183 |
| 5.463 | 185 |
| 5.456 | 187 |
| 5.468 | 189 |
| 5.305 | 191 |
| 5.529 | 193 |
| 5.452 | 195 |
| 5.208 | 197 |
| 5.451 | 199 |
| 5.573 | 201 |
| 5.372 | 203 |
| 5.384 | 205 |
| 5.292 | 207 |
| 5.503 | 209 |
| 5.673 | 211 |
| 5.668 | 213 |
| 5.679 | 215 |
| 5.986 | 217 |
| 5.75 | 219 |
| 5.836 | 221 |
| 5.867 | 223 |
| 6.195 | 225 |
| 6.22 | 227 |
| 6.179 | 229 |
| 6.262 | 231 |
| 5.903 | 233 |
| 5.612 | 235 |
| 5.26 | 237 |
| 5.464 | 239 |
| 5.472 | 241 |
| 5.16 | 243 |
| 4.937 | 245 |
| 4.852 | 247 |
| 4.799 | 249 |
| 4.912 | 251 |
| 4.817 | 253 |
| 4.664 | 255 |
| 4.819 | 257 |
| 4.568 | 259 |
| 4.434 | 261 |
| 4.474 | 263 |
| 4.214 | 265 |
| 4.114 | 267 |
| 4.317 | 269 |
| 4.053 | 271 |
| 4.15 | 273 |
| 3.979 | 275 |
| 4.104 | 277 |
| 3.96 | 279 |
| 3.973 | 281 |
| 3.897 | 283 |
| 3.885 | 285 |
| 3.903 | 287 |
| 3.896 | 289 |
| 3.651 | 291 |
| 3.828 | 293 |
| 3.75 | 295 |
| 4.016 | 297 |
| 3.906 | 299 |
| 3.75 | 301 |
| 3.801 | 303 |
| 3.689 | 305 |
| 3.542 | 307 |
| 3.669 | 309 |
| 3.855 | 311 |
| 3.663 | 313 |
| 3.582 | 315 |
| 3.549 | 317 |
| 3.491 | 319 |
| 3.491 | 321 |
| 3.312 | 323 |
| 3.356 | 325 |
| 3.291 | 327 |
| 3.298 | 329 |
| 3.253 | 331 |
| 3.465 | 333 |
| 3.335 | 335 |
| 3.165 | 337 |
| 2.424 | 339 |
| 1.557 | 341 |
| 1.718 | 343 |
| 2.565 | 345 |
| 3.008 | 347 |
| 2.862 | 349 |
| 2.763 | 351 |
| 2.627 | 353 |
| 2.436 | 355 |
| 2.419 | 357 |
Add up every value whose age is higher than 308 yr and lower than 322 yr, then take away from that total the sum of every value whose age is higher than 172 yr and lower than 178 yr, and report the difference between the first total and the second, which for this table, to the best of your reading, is 8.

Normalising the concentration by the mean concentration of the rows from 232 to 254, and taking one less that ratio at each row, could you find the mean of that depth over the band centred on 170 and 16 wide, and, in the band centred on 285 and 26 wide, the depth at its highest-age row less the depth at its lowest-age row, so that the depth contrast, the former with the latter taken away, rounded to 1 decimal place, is -0.1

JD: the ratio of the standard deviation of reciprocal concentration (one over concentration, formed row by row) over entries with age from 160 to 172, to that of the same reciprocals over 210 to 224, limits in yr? 0.55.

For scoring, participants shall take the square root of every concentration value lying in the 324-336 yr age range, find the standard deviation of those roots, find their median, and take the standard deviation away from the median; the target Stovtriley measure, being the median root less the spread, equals 1.80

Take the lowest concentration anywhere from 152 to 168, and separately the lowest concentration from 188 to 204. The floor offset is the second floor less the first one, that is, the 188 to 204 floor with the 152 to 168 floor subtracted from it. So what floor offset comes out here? -0.2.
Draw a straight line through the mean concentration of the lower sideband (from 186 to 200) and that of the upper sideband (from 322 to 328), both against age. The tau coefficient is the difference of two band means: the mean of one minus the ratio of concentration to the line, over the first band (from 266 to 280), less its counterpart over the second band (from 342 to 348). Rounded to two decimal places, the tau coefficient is -0.18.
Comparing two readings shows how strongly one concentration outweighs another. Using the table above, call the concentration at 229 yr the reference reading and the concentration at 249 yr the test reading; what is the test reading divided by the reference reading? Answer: 0.78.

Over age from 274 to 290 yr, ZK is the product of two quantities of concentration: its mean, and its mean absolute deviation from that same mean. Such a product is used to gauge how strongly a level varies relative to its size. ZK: 0.21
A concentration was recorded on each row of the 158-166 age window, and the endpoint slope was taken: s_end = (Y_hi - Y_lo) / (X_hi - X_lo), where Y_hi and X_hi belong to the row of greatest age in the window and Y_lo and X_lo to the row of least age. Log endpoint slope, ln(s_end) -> -3.1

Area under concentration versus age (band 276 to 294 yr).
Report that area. 70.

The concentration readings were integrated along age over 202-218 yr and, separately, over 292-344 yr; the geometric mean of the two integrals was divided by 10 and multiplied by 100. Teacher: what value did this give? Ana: 1251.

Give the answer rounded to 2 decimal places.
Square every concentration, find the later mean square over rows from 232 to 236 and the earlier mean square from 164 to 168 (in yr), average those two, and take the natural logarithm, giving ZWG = 3.51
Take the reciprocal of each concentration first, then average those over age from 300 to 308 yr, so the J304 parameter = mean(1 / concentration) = 0.271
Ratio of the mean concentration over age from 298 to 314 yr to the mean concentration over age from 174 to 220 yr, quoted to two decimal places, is 0.67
